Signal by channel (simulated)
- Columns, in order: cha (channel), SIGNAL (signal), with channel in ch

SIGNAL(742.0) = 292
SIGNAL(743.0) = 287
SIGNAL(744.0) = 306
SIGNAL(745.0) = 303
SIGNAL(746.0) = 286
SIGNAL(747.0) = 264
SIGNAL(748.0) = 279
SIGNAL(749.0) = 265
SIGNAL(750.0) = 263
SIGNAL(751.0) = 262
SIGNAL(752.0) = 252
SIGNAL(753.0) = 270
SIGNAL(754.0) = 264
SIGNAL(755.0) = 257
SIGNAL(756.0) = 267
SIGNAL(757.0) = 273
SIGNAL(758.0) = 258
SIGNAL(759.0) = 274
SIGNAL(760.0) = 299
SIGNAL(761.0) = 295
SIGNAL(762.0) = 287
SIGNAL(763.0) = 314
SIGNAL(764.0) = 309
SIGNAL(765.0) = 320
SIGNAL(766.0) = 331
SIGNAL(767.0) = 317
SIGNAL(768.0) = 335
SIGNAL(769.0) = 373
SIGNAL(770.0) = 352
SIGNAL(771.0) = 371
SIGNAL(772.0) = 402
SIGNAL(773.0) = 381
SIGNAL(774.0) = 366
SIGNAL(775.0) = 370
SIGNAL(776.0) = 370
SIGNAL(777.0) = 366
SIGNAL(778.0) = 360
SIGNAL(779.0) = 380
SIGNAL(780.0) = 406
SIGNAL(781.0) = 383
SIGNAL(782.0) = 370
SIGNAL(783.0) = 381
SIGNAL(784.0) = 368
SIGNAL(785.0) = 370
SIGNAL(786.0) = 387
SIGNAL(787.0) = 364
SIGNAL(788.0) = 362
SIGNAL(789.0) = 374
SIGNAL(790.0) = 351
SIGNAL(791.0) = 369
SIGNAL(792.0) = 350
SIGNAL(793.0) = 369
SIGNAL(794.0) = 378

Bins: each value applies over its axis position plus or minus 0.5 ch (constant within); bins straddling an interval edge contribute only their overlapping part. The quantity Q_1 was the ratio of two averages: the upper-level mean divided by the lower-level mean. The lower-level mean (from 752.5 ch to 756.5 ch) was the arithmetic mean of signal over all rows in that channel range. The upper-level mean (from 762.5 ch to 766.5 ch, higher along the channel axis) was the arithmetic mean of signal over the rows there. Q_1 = 1.20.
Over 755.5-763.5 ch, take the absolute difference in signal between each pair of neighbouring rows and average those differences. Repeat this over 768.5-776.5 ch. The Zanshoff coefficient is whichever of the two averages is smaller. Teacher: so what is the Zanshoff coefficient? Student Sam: 14.4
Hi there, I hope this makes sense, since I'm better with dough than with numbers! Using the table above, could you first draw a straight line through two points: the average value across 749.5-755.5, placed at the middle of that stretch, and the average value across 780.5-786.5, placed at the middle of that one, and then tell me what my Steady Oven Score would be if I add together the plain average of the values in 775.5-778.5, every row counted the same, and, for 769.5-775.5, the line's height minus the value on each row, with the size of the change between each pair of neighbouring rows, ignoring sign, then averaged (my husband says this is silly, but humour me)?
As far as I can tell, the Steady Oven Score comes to 383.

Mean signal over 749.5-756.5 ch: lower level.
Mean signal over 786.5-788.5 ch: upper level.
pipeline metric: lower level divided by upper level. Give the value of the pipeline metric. 0.72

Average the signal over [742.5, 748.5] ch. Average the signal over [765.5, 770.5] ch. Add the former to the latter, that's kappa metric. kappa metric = 629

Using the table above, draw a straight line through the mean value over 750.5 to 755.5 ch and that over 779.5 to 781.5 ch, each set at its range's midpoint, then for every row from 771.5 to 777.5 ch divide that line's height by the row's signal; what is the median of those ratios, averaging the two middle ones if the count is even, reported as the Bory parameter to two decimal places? 0.99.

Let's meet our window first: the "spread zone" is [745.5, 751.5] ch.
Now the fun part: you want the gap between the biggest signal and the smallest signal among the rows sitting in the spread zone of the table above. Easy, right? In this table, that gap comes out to 24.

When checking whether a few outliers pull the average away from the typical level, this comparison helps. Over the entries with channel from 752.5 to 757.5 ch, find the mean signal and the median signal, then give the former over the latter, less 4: -3.00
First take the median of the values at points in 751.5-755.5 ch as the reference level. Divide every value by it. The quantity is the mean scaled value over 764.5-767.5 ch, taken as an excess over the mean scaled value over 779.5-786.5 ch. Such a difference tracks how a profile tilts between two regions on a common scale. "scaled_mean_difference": -0.22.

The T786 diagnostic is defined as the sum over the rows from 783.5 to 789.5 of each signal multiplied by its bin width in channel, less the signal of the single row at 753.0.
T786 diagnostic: 1955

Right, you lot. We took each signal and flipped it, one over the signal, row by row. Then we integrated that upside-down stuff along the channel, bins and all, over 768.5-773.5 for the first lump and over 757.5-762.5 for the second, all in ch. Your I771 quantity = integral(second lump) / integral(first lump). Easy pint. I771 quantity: 1.33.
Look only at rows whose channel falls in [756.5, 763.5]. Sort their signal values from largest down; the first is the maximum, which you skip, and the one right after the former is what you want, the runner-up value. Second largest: 299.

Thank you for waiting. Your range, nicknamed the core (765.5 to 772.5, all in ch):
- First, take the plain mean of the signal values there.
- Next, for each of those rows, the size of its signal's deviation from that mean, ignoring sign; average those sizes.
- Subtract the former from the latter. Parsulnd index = -331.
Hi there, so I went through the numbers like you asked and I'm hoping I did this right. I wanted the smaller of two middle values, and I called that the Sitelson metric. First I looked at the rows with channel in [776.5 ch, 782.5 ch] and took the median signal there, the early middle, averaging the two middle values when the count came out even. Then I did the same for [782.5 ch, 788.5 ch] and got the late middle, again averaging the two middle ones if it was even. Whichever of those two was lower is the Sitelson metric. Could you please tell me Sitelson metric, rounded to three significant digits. 369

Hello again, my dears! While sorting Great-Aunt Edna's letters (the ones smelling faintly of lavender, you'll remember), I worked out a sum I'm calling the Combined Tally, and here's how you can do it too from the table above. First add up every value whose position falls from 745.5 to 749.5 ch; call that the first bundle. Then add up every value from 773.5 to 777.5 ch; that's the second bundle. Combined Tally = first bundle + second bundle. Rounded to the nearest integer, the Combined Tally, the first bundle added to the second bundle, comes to 2566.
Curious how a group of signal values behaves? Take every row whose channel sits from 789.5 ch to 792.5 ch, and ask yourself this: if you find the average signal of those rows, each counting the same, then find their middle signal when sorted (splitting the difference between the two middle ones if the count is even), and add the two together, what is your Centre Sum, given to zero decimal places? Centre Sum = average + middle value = 708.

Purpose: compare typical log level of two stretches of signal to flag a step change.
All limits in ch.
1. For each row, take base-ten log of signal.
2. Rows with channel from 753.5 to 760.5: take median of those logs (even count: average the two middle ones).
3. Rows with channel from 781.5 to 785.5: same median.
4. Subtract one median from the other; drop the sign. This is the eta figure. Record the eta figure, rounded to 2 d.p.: 0.14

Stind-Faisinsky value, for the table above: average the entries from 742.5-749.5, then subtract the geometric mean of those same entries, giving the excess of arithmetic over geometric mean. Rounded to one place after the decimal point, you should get 0.4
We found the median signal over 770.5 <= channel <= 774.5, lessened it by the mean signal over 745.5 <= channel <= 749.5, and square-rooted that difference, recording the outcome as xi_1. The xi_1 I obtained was 10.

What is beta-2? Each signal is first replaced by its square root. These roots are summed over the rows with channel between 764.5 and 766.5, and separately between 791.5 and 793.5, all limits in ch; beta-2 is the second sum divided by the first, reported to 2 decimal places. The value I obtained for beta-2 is 1.05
